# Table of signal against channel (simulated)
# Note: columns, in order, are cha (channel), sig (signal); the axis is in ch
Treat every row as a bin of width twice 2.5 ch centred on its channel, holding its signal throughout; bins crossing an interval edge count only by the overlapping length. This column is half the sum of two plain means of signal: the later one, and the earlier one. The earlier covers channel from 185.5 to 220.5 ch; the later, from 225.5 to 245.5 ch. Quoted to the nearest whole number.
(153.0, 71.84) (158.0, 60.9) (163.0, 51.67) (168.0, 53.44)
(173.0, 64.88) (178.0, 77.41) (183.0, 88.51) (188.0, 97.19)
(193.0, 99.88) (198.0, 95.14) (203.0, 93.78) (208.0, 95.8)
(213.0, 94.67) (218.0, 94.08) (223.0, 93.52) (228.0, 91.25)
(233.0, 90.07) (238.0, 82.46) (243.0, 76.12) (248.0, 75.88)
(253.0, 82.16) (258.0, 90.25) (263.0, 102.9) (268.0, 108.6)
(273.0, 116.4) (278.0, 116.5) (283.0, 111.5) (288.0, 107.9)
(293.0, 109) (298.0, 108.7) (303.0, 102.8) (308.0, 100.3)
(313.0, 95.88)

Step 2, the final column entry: 90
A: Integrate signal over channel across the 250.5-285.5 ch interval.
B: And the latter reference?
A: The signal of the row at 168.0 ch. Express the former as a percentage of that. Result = 6814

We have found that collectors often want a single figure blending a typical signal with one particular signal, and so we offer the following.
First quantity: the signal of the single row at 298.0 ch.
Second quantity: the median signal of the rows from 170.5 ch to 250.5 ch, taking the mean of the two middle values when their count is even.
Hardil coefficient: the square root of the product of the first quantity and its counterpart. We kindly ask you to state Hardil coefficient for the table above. 100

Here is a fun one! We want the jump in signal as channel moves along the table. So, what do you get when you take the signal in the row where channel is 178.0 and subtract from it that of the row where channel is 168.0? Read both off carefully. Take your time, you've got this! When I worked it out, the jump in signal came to 24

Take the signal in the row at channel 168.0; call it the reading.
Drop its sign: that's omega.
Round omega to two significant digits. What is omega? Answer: 53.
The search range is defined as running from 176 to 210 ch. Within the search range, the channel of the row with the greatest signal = 193.0 ch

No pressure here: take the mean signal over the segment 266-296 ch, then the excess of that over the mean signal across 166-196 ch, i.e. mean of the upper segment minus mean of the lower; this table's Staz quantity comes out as 31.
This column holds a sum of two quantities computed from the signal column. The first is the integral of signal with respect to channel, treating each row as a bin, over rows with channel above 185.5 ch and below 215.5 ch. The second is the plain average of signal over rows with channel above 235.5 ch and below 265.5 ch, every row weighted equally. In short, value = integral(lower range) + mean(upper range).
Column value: 2967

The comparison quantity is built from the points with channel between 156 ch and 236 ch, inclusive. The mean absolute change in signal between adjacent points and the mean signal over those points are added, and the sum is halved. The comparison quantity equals 44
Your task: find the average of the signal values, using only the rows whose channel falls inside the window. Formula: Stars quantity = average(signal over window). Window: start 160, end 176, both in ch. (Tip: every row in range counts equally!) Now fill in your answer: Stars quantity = 57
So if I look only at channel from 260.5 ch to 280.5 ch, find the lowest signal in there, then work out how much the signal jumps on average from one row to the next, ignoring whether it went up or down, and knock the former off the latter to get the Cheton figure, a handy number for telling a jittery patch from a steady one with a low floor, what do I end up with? -98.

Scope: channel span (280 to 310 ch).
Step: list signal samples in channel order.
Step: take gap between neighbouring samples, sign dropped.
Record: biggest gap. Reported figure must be 5.9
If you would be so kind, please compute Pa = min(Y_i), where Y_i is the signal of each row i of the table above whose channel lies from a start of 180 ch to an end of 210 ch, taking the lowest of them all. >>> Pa 88.51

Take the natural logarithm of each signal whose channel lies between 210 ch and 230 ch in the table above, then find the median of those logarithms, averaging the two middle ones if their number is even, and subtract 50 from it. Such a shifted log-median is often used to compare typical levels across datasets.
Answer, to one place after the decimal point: -45.5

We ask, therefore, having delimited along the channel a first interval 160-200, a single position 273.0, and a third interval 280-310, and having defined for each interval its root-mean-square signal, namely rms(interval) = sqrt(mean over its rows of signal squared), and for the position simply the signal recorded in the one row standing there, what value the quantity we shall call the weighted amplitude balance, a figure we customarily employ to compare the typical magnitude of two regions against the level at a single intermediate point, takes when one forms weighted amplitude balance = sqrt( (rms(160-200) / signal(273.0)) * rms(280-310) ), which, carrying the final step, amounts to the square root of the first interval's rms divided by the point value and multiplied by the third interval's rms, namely 8.6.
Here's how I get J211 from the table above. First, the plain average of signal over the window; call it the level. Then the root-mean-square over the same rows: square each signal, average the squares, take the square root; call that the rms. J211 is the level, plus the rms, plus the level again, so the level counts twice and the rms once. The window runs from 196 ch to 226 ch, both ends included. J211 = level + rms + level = 283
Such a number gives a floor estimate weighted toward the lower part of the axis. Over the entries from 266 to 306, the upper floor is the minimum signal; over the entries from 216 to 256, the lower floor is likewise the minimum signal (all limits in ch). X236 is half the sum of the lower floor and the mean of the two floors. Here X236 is 83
